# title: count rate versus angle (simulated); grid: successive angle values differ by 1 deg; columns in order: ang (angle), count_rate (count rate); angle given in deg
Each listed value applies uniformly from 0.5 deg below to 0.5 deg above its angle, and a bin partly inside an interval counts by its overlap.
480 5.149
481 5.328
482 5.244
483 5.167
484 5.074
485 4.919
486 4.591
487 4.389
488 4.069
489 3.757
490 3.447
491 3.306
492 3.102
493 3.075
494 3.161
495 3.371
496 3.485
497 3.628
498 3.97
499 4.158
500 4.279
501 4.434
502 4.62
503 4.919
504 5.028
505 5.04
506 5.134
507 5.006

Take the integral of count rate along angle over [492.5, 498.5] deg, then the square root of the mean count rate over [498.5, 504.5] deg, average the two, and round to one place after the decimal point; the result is 11.4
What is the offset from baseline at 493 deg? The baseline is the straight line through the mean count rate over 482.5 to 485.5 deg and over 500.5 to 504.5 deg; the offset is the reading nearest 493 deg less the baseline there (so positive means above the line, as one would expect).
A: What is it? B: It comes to -1.8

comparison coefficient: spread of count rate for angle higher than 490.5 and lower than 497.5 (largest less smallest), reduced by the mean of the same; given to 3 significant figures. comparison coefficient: -2.75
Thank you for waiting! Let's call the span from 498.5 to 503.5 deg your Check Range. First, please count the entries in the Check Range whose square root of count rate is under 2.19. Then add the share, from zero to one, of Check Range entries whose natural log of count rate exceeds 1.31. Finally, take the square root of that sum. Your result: 2.24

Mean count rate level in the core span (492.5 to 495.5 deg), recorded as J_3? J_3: 3.2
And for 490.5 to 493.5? 3.2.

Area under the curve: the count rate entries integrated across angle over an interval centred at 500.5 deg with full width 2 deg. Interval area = 8.7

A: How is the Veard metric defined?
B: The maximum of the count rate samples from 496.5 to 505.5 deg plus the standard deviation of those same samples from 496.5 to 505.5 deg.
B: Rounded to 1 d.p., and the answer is 5.5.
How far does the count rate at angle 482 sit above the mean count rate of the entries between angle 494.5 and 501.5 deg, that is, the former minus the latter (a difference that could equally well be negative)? 1.3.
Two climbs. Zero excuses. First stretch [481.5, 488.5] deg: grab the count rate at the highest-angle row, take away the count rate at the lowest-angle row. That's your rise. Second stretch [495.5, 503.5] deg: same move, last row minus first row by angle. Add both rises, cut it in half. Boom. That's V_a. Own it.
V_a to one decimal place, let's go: 0.1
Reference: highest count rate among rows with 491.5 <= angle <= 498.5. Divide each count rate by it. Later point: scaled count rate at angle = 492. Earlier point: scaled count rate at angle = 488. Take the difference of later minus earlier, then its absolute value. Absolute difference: 0.24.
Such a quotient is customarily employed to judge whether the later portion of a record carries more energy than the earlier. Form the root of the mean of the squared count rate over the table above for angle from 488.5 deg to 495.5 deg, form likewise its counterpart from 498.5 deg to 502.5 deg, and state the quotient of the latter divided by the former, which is 1.32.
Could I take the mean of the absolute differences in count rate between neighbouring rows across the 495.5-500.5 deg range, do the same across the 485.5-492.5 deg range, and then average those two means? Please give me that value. 0.223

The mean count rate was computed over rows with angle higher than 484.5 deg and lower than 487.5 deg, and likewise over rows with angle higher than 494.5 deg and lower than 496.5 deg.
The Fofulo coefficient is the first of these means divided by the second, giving 1.35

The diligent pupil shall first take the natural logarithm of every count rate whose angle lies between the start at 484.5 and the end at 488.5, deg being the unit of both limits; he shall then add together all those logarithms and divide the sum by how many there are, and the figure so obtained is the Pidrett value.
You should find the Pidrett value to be 1.50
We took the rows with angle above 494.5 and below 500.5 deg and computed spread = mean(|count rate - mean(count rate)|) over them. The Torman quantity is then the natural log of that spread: -1.14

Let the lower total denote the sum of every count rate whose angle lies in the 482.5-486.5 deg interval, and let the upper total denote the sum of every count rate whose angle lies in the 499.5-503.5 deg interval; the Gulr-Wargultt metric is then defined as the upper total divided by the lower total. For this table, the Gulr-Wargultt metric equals 0.9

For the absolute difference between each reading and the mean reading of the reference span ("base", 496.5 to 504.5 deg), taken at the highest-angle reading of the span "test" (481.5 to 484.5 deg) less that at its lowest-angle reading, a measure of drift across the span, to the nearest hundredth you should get -0.17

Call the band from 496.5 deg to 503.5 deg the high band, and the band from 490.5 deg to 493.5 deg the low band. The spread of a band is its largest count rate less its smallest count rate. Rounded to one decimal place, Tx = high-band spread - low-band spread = 1.1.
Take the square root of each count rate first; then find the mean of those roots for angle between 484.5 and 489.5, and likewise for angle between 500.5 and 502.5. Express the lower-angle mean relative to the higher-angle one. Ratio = 0.98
